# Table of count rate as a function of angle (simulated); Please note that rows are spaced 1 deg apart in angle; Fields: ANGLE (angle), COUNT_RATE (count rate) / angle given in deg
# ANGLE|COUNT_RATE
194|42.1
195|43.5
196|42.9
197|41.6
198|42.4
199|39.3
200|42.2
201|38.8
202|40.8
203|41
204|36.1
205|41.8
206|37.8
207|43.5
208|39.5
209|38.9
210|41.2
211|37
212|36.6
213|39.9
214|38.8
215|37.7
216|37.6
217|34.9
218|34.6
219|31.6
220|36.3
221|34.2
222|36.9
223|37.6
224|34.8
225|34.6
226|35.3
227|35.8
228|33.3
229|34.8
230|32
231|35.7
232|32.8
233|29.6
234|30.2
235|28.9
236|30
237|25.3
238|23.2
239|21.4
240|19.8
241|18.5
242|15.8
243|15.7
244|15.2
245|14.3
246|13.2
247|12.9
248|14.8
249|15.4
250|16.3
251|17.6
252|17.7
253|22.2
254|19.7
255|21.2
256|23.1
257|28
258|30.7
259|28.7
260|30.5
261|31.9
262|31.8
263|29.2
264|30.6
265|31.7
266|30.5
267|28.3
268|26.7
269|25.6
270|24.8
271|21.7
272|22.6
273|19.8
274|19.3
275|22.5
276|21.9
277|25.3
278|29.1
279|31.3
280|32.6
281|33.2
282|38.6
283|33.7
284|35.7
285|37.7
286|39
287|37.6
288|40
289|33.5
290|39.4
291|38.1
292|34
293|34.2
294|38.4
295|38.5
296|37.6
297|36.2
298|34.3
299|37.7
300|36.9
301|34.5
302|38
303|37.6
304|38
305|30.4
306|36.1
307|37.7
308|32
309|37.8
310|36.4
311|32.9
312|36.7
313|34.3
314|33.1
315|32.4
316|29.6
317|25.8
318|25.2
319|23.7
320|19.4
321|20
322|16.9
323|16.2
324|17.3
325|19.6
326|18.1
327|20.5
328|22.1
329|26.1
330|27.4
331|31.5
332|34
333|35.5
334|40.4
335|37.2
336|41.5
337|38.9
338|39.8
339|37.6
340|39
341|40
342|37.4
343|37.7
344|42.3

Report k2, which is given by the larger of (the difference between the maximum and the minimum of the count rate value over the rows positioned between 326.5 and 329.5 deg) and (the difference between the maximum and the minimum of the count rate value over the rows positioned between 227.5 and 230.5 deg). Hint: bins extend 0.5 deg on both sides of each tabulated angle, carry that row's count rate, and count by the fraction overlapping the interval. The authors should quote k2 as 5.6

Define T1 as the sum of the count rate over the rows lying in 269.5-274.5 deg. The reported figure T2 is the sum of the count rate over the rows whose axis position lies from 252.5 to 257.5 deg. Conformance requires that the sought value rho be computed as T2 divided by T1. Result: 1.06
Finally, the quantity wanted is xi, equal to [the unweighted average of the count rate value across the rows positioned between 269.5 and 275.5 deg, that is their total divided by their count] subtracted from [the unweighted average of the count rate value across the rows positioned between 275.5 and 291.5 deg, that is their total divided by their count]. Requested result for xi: 12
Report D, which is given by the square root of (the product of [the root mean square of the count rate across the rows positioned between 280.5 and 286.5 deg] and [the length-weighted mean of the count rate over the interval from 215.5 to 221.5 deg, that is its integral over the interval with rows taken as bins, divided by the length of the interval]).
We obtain 36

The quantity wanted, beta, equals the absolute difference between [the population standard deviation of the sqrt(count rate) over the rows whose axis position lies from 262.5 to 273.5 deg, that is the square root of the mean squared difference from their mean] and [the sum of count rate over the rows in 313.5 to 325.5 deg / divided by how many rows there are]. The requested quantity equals 22.9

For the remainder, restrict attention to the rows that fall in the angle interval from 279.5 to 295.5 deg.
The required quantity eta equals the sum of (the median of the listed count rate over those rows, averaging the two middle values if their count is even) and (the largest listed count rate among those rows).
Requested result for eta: 78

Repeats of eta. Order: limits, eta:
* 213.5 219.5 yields 75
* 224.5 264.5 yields 62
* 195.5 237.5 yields 80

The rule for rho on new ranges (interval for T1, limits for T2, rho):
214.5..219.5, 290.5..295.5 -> 1.04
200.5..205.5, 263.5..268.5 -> 0.74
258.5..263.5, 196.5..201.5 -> 1.34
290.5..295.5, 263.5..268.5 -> 0.81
